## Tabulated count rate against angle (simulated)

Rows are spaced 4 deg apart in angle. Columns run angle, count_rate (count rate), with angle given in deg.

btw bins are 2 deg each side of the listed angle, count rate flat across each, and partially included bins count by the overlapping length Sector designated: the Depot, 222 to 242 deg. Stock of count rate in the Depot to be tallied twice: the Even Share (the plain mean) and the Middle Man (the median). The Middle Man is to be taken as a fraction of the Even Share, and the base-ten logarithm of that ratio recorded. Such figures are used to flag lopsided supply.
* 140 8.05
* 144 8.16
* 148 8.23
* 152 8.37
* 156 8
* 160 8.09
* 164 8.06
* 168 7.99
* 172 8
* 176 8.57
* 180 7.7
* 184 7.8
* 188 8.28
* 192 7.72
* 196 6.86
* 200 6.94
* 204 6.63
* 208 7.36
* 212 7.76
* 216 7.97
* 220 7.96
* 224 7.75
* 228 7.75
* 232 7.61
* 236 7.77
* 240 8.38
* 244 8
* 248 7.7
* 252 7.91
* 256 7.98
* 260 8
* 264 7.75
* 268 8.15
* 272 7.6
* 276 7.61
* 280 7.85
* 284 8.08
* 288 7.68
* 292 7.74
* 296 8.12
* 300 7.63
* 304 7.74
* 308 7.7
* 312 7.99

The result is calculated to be -0.006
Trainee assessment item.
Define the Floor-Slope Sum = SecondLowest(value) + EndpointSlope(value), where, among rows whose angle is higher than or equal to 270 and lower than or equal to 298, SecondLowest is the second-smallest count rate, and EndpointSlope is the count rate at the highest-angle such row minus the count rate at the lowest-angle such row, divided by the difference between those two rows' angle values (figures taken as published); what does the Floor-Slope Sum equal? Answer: 7.6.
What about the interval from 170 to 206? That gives 6.8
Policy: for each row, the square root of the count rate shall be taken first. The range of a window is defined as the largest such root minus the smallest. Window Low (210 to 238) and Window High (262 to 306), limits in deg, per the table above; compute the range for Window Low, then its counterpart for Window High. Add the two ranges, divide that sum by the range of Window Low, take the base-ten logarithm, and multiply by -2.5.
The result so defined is -1.00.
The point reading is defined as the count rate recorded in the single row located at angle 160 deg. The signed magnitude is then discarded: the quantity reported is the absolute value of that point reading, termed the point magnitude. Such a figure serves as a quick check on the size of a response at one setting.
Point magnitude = 8.1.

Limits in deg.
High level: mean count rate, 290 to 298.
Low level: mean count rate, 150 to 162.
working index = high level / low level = 0.97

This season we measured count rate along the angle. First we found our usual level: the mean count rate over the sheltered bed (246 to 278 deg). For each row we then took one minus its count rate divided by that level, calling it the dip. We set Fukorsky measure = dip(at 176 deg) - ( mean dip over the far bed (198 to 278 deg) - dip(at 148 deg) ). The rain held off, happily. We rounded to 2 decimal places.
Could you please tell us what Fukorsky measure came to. -0.16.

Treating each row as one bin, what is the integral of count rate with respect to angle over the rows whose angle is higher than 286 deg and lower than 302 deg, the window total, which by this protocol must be 125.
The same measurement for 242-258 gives 126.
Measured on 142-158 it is 131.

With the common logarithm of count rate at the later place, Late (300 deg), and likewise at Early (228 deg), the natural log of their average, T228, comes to -0.121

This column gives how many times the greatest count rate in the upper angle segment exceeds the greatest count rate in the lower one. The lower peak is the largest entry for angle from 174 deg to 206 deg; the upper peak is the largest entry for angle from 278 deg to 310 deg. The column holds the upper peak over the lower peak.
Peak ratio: 0.947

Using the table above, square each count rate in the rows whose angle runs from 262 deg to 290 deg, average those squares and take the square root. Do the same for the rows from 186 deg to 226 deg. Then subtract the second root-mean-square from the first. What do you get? 0.28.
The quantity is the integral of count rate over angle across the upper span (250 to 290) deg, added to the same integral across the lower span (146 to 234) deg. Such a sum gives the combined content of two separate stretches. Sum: 1000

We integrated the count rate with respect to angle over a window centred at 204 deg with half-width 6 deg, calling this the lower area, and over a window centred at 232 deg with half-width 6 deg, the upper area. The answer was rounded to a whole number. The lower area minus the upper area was -9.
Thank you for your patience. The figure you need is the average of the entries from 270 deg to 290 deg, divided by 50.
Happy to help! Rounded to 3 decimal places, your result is 0.155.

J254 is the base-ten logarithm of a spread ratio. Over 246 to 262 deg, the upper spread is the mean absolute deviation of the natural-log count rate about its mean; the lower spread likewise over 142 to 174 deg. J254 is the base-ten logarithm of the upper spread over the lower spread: 0.0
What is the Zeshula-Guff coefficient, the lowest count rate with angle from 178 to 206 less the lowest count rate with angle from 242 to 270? -1.1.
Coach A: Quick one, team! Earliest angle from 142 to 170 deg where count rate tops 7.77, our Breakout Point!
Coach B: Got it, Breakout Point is 144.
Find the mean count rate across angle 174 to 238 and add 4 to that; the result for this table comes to 11.7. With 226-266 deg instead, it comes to 11.9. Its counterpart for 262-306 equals 11.8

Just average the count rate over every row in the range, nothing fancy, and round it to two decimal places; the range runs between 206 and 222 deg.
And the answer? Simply 7.76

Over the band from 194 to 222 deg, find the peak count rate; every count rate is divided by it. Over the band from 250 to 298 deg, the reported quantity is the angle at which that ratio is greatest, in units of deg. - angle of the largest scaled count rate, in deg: 268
